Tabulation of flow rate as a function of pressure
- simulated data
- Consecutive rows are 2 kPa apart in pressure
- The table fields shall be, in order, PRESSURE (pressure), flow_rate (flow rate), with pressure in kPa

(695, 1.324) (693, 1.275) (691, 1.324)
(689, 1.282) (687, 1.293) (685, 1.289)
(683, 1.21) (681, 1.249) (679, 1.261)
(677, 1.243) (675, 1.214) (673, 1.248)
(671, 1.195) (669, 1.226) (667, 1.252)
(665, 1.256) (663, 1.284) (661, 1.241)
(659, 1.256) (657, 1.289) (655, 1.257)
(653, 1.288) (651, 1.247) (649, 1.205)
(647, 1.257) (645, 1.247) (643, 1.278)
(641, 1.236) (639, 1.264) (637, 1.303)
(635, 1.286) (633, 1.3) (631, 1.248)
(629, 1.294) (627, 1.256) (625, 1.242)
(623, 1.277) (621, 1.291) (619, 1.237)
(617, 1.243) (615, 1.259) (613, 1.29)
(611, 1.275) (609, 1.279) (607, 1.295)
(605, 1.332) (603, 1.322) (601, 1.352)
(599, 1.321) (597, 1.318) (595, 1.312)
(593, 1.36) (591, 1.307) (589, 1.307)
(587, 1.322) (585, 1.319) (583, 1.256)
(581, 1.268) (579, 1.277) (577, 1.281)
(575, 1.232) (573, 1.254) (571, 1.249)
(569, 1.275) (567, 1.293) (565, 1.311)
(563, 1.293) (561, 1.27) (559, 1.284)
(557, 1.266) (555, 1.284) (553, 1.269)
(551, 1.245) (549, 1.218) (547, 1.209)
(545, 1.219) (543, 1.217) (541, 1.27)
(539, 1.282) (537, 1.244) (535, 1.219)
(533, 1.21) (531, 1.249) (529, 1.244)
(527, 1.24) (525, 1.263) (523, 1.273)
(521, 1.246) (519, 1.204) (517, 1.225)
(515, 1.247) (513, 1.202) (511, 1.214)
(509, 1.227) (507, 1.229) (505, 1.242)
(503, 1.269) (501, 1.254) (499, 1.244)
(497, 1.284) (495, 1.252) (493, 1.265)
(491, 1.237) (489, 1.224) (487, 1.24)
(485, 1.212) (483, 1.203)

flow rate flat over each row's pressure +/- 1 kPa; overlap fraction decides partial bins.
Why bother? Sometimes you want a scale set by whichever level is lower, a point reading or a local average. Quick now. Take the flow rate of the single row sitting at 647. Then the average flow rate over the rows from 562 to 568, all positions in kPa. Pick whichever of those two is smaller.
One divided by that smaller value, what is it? 0.796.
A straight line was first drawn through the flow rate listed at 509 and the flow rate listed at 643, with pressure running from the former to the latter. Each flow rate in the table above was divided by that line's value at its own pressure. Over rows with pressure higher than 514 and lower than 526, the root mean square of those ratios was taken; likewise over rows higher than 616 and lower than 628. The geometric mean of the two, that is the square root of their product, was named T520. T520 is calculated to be 1.00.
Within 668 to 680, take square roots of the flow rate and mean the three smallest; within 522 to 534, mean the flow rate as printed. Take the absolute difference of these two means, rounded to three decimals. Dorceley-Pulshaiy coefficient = 0.146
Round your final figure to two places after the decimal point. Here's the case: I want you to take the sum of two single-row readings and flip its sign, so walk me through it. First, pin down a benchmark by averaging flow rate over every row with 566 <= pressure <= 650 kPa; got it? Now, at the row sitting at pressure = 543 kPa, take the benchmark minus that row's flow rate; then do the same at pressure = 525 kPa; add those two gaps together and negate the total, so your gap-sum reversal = -0.08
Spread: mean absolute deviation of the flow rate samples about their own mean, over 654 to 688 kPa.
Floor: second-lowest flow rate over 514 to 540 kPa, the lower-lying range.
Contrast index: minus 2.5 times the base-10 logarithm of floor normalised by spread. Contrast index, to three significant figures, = -4.39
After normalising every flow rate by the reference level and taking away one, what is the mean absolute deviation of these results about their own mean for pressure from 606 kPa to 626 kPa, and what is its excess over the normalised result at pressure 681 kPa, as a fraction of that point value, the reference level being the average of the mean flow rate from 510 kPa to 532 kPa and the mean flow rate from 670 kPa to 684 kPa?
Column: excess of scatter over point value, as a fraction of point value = 0.3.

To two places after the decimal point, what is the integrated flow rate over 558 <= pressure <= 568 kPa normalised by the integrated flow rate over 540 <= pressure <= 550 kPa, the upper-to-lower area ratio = 1.05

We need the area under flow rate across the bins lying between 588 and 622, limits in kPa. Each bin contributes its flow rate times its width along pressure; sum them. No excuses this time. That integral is 44.2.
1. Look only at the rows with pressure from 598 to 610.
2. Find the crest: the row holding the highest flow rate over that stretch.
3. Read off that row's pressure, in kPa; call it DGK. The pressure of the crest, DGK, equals 601 kPa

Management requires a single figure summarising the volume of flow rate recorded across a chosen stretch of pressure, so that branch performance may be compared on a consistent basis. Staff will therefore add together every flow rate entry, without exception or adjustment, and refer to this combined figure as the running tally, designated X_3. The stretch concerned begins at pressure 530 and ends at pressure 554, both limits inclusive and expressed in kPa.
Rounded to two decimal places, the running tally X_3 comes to 14.85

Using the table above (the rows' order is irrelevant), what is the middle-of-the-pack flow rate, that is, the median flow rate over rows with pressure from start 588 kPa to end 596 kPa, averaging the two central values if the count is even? 1.31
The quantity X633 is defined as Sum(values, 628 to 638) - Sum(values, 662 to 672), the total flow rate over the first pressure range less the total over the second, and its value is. 0.22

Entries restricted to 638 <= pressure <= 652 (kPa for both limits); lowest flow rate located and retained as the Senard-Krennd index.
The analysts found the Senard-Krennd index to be 1.205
